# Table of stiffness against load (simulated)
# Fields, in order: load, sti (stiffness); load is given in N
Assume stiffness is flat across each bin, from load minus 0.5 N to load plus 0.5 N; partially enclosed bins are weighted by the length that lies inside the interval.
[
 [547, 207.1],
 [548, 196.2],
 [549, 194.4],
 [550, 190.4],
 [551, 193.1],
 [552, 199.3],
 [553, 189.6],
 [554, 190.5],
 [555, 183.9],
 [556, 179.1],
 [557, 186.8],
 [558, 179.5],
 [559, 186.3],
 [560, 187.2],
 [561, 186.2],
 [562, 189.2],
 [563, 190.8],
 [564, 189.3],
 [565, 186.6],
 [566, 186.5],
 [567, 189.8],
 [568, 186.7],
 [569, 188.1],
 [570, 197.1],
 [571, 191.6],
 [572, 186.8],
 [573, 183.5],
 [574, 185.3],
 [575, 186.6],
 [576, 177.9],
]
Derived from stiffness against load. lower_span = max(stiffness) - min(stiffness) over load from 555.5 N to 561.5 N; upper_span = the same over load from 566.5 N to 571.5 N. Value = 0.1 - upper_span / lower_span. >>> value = -1.2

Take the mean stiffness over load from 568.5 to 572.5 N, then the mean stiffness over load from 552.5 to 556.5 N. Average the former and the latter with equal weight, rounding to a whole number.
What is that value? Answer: 188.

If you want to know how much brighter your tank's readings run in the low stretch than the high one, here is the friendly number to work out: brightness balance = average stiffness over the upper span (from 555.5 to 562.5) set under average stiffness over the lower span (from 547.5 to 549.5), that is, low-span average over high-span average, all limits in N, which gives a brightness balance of 1.06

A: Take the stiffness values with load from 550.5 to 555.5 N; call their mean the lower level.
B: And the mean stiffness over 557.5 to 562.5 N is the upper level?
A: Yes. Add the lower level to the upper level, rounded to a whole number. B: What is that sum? 377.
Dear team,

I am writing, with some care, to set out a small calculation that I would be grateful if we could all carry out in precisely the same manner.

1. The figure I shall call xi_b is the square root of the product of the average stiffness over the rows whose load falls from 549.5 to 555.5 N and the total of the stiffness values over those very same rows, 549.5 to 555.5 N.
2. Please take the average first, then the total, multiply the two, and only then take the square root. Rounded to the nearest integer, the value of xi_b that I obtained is 468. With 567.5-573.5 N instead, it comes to 463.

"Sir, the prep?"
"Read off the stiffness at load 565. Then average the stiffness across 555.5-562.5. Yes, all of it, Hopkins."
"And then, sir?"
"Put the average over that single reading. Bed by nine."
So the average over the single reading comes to 0.99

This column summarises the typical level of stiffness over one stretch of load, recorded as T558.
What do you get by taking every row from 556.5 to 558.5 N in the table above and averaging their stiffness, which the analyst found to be 183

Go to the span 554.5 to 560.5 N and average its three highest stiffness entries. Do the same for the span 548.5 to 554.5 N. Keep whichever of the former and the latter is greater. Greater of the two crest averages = 196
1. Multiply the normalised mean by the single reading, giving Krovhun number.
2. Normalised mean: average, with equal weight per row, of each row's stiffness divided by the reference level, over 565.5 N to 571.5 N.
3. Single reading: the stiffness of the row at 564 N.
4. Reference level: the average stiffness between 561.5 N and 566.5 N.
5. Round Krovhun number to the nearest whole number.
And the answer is 191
